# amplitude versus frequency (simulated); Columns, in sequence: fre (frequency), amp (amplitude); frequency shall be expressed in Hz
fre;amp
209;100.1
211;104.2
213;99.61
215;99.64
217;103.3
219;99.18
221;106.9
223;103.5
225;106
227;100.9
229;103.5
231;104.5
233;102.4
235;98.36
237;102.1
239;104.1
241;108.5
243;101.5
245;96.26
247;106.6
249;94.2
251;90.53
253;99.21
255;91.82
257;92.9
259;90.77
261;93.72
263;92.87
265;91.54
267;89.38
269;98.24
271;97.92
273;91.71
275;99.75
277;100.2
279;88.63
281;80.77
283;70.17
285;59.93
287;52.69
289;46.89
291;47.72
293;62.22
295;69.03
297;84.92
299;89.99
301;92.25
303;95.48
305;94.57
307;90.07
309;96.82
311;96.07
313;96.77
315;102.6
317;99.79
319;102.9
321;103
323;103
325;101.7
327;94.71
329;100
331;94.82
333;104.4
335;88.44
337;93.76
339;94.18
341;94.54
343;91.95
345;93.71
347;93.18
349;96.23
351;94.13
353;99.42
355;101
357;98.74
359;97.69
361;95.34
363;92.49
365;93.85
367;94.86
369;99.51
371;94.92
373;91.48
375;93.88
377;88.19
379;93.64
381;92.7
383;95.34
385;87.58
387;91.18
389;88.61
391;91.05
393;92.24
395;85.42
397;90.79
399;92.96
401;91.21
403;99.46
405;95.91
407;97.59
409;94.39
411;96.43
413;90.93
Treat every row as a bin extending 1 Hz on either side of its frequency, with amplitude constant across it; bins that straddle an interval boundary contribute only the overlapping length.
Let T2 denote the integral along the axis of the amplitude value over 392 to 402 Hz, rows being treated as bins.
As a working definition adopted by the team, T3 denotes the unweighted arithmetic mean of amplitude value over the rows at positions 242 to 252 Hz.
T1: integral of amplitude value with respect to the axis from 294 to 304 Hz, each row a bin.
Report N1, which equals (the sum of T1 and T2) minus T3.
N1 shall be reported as 1671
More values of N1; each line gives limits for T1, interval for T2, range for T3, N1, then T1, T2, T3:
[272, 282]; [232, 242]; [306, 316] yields 1857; 922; 1031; 96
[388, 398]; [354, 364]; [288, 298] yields 1805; 896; 971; 62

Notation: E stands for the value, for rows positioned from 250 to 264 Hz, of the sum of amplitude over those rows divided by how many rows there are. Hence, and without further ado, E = 93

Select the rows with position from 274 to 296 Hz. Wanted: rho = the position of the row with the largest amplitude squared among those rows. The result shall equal 277 Hz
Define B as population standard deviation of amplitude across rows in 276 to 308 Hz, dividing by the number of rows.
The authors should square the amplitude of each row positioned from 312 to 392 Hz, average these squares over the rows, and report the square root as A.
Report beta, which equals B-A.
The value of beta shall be -78.2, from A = 95.7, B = 17.6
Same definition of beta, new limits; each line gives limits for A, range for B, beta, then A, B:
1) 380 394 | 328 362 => -87.5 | 91.3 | 3.7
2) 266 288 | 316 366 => -81.8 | 86.0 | 4.1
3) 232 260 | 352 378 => -95.2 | 98.7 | 3.5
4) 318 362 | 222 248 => -94.0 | 97.2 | 3.2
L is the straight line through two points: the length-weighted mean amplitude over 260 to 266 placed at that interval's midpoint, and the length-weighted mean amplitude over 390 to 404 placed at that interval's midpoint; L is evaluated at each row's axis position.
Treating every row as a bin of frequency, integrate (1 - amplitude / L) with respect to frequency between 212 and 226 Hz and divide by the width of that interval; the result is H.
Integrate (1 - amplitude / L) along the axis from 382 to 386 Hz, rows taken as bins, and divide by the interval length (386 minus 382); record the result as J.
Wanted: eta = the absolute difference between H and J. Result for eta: 0.11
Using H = -0.103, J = 0.01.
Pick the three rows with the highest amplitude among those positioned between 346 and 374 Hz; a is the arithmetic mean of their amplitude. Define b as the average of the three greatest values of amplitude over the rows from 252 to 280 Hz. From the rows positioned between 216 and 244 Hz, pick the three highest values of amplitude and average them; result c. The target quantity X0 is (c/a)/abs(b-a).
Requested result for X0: 4.2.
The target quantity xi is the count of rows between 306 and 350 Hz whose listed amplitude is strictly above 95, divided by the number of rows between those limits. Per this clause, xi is 0.55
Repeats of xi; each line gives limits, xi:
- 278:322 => 0.36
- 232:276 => 0.55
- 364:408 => 0.23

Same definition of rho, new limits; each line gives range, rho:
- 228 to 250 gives 241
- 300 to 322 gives 321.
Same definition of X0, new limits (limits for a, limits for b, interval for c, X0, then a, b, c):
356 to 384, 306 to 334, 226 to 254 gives 0.2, 99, 103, 107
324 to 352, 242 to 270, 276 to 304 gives 2.3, 102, 102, 96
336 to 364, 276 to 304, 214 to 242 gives 0.3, 100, 96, 107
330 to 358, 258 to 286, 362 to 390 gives 0.4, 102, 99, 97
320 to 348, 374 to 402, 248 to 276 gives 0.1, 103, 94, 99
